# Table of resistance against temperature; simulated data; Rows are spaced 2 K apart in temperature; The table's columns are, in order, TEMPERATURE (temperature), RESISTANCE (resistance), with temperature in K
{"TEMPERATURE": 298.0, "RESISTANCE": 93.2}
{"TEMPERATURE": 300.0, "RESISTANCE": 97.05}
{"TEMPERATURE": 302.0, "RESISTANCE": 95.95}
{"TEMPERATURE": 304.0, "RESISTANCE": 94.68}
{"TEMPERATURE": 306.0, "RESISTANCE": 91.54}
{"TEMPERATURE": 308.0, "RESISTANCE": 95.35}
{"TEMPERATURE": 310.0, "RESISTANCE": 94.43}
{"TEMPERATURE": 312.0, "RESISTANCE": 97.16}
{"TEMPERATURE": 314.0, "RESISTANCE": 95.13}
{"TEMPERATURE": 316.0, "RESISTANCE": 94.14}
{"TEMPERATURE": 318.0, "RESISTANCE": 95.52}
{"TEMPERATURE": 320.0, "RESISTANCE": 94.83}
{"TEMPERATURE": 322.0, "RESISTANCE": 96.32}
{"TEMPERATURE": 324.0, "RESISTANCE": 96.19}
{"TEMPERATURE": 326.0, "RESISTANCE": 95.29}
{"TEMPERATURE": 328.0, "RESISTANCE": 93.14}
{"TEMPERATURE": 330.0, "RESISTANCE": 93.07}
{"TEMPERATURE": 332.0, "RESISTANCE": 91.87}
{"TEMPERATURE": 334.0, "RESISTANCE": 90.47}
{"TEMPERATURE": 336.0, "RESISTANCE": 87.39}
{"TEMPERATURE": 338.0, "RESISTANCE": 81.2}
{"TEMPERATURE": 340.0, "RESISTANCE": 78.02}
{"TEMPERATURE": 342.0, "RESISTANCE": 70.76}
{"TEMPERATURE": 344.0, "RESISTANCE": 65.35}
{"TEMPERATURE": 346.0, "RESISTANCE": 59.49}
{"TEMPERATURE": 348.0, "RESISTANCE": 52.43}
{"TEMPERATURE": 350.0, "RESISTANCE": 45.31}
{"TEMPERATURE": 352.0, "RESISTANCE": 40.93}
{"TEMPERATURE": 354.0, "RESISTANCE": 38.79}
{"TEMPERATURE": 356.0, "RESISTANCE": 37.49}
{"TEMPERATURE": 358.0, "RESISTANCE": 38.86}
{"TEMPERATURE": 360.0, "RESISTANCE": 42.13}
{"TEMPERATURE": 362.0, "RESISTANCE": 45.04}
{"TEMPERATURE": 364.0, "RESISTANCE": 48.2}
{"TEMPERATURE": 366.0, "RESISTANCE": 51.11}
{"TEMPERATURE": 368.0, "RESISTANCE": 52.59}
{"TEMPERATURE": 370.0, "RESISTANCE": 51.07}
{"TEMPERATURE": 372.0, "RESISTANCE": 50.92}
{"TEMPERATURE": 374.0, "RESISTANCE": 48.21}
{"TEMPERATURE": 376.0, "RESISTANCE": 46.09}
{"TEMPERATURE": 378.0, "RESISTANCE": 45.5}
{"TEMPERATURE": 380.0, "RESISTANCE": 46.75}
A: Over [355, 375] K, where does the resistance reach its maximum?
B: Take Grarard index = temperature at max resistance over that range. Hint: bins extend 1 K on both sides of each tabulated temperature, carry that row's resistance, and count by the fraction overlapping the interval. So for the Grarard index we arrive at 368.0 K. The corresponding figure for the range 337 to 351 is 338.0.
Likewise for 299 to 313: 312.0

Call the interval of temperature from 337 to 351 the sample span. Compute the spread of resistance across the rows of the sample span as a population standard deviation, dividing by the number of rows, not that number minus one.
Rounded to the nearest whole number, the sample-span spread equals 12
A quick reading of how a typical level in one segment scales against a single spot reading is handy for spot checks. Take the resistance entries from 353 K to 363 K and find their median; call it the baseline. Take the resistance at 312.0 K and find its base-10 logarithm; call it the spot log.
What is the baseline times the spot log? 77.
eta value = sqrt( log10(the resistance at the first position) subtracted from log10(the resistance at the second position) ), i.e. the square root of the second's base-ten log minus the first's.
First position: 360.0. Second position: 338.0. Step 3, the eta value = 0.534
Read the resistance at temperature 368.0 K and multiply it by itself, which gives 2766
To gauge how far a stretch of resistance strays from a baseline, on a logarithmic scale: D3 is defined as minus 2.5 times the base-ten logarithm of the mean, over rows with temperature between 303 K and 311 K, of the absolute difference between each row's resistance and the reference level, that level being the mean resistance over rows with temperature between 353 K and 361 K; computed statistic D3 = -4.3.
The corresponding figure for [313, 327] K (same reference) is -4.4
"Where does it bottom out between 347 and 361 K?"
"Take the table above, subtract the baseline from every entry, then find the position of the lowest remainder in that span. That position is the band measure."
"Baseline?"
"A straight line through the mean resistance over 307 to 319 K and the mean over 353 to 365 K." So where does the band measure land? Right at 352.0 K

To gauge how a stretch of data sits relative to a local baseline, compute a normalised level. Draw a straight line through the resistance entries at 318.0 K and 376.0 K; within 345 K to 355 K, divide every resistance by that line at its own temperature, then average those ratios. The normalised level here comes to 0.69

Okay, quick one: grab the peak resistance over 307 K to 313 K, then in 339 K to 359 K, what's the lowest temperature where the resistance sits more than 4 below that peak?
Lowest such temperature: 340.0 K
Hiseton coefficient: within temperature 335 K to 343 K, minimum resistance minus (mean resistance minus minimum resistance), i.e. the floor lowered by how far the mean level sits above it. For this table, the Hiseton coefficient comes 62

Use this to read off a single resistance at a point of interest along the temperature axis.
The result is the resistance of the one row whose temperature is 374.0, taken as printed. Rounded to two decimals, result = 48.21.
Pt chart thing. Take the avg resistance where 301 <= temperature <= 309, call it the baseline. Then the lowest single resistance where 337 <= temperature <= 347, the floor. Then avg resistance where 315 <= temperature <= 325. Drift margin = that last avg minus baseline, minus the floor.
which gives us -58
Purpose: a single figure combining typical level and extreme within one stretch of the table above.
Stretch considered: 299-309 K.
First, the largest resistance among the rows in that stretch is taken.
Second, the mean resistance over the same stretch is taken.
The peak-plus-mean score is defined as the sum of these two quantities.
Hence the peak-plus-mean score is 192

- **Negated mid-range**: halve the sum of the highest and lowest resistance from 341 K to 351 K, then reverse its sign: -58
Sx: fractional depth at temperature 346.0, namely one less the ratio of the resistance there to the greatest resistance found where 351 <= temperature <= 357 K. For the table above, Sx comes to -0.45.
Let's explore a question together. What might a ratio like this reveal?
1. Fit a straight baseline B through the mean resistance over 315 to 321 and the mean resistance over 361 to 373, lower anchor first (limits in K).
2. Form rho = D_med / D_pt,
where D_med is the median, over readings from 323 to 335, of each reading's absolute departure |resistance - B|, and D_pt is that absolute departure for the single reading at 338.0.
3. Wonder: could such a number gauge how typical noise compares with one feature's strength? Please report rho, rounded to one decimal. 1.8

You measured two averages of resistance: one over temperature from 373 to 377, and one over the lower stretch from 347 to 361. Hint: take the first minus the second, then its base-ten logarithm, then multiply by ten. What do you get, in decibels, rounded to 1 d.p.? 6.9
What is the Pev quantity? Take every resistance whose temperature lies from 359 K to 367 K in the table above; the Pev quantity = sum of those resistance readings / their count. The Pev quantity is 47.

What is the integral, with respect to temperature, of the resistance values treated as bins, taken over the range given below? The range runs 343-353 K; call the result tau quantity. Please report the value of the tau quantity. 527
